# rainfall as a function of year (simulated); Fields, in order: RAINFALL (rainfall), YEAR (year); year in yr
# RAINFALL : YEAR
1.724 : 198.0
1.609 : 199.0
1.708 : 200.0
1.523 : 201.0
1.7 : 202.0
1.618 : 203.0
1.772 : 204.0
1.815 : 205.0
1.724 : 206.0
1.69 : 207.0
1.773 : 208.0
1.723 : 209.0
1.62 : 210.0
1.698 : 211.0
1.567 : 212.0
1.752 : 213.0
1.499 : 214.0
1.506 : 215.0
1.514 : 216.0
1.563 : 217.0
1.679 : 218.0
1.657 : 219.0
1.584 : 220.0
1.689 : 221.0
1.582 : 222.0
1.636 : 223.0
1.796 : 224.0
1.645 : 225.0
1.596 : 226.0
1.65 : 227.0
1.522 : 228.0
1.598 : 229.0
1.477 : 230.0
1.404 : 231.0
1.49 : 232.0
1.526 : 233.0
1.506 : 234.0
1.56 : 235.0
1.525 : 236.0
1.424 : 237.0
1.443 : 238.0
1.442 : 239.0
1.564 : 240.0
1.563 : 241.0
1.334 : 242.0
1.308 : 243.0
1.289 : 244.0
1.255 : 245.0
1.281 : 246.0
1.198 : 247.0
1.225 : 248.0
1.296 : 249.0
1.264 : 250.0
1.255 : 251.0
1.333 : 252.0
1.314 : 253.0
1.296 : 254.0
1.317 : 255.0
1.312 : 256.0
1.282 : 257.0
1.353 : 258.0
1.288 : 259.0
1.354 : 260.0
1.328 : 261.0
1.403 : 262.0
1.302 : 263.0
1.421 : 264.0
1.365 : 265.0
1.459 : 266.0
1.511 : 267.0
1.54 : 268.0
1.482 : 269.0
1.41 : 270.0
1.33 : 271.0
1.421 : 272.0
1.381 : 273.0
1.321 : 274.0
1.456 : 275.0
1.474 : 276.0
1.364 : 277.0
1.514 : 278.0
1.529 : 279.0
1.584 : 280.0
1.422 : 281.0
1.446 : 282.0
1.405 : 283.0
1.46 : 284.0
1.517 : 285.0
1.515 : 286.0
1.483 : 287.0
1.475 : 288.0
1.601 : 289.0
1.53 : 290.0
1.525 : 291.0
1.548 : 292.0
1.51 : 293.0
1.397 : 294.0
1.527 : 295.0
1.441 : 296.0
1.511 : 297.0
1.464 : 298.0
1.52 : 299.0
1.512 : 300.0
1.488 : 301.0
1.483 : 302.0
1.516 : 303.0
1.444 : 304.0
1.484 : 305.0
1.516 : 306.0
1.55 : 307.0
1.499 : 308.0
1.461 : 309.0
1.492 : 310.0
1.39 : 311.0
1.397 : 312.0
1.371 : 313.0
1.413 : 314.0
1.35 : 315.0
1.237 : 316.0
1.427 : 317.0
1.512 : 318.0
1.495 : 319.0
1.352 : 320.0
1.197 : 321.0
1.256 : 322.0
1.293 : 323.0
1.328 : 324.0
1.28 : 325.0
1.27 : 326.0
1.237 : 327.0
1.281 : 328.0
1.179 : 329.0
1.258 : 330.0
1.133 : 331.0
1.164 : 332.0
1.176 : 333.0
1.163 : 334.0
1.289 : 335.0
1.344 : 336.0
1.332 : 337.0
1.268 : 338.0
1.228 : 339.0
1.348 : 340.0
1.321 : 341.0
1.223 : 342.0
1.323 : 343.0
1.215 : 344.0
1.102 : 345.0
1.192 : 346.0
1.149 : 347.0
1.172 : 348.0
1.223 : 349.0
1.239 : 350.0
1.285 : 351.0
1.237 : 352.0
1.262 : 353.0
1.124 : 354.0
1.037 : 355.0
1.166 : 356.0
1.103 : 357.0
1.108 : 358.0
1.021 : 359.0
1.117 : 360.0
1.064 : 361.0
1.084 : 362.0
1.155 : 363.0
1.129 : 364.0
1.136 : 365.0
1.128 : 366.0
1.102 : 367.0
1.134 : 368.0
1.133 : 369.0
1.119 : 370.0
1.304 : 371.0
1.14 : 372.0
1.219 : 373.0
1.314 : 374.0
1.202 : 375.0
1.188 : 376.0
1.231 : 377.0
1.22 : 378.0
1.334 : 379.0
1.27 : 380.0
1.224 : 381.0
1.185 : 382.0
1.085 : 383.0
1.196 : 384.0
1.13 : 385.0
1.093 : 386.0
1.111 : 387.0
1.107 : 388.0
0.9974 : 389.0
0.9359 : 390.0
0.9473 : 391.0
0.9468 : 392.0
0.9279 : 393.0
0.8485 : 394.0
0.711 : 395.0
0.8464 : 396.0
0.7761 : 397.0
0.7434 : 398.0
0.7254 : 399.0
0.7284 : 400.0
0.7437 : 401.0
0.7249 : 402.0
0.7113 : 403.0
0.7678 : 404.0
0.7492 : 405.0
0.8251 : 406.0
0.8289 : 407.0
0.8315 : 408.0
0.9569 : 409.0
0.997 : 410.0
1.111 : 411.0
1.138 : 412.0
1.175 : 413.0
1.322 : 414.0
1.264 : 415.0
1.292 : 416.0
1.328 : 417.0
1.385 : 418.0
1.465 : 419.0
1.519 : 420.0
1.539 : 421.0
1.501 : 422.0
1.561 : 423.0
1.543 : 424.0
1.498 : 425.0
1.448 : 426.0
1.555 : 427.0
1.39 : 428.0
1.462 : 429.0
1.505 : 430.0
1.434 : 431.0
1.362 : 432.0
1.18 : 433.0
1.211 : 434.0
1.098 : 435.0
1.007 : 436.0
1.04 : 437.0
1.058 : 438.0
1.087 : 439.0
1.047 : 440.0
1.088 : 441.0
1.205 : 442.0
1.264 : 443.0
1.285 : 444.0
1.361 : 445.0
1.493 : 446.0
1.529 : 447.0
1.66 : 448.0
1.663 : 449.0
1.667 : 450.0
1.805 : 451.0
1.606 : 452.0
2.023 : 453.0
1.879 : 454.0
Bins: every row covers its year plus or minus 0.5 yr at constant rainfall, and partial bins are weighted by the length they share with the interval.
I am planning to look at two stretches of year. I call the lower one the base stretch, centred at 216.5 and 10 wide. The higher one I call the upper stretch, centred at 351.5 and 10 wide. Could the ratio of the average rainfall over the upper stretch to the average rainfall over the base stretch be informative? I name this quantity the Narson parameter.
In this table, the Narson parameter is 0.74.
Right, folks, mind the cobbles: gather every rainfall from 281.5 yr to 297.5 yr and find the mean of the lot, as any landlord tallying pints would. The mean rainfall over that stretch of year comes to 1.49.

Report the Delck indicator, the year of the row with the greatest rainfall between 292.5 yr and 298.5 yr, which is 295.0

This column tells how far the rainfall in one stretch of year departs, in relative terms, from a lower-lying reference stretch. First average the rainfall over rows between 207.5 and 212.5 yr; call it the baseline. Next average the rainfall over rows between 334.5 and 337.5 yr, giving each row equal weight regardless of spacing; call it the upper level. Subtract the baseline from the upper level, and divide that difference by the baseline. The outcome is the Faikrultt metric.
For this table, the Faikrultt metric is -0.21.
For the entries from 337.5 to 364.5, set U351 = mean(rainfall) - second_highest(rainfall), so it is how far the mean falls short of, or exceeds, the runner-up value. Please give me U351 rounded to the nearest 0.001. -0.142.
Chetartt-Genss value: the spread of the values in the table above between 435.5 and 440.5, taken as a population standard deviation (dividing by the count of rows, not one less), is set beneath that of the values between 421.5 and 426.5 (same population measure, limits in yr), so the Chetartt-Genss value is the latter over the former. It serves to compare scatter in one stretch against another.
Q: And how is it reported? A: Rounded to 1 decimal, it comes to 1.5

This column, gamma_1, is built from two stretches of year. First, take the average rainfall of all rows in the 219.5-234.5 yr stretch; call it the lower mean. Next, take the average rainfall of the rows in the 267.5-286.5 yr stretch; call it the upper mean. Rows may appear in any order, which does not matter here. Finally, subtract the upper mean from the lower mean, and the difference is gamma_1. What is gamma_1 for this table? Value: 0.13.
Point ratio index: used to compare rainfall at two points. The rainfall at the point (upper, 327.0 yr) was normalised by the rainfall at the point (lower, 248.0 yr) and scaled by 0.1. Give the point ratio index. 0.101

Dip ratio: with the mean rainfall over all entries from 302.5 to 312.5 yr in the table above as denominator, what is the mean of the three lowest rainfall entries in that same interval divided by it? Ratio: 0.956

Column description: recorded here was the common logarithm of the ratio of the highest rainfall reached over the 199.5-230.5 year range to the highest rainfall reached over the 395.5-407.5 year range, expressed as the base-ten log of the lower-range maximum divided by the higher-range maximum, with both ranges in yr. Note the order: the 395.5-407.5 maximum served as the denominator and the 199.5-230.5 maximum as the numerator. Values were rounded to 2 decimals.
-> 0.33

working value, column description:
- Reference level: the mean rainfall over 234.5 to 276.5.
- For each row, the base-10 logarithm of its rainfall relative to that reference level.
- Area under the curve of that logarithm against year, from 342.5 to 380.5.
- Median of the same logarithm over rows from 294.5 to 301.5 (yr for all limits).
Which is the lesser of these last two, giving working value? -2.6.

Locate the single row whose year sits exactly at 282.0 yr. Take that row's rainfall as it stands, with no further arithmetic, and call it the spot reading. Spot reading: 1.446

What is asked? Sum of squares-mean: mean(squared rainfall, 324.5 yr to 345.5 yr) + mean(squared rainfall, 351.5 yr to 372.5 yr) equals 2.84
